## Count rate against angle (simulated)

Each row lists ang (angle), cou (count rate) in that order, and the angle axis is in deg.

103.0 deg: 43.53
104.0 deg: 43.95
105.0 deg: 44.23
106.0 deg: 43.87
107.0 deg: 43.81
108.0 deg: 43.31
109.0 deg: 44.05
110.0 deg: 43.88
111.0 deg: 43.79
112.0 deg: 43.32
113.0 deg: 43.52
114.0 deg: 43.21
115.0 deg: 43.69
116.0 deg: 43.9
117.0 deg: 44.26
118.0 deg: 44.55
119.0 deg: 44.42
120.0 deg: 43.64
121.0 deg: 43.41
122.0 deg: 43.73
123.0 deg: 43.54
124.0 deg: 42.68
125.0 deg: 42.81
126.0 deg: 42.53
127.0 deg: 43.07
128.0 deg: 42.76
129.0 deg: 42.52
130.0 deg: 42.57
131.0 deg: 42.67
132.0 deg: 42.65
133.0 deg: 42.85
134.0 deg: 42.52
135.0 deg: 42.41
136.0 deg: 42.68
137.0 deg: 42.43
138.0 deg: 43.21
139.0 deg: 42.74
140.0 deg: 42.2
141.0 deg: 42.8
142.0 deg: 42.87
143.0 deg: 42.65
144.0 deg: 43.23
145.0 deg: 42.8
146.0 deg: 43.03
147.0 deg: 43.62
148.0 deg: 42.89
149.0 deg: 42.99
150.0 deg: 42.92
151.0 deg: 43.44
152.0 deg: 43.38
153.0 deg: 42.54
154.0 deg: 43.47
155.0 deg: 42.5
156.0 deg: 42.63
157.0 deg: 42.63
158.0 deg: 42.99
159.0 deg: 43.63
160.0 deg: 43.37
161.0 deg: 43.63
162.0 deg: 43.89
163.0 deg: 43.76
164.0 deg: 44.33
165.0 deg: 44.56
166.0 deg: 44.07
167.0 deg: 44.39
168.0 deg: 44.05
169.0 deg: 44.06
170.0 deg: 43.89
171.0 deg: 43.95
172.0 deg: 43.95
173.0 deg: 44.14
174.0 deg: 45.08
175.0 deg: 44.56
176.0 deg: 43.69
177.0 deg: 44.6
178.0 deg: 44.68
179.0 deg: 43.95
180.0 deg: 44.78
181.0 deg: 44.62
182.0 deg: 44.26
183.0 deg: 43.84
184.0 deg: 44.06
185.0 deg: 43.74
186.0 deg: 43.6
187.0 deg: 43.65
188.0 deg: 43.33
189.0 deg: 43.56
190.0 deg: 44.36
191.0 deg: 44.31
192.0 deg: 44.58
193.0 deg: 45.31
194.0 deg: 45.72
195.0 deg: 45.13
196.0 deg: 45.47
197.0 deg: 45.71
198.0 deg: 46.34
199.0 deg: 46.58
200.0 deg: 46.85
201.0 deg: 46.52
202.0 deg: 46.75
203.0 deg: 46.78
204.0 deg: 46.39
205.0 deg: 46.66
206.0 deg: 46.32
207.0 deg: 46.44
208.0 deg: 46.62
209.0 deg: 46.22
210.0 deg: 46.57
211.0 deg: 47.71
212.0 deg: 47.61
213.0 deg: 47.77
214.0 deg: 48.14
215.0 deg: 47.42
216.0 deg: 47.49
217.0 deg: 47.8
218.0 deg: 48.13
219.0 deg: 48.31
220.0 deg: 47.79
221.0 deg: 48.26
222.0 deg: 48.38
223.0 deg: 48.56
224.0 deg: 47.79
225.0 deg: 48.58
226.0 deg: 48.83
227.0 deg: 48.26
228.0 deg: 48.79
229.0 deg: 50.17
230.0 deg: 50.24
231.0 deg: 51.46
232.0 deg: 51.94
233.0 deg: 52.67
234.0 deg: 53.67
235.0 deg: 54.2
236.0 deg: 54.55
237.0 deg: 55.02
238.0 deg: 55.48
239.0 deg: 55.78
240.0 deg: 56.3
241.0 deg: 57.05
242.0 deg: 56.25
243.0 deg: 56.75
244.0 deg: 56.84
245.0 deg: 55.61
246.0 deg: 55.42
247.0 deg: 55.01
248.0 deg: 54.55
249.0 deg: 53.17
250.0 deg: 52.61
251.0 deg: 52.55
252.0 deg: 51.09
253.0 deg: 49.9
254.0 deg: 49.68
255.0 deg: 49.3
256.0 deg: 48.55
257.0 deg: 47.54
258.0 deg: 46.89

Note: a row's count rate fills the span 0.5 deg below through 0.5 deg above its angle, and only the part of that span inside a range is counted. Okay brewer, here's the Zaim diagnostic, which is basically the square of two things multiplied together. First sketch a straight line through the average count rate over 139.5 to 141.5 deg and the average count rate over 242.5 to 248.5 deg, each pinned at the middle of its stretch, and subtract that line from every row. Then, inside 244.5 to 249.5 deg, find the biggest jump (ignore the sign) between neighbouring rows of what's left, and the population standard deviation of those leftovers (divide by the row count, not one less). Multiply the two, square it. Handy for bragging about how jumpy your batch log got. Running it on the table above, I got 2.4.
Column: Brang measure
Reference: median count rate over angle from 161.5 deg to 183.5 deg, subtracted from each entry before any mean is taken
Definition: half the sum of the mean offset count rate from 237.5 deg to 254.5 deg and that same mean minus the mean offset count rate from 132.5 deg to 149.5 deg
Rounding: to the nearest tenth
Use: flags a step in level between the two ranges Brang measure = 10.9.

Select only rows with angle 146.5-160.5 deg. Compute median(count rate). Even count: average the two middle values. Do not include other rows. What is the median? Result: 43.0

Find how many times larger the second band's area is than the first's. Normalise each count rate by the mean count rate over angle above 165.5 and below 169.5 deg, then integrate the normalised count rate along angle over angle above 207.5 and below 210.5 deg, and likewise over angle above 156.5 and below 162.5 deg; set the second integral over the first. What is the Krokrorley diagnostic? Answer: 1.9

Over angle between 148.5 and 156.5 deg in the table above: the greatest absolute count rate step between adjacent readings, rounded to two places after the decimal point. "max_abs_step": 0.97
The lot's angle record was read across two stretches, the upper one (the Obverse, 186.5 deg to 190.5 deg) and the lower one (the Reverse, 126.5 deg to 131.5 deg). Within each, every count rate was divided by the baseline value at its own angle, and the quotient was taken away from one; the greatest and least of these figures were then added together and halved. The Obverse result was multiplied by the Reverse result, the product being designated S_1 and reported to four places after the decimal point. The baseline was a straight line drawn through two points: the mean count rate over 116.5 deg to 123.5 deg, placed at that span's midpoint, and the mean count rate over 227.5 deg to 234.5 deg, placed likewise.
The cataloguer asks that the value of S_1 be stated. 0.0036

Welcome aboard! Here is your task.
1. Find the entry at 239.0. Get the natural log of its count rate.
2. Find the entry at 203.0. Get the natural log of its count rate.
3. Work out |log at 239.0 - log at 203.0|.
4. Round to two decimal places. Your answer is 0.18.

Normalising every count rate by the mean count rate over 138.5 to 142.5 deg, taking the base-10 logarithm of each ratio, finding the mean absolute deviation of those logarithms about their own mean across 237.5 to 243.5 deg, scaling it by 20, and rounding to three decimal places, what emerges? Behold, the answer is 0.067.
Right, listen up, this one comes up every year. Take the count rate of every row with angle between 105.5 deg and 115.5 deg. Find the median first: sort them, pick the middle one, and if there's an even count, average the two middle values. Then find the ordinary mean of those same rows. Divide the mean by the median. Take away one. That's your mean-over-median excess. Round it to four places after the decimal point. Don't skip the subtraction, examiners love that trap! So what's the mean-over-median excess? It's -0.0022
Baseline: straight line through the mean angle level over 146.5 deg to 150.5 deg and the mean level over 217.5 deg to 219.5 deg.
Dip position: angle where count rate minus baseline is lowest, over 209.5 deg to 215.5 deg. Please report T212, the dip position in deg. 210.0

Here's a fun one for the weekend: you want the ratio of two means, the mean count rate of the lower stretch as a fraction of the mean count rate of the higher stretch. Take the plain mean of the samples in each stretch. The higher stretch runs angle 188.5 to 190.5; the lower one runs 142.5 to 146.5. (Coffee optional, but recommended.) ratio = 0.98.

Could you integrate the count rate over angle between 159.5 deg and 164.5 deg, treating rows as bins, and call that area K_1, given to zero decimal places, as 219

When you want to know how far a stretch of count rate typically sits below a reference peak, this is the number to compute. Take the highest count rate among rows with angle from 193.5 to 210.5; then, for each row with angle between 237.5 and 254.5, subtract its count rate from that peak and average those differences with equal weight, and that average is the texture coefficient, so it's -7.5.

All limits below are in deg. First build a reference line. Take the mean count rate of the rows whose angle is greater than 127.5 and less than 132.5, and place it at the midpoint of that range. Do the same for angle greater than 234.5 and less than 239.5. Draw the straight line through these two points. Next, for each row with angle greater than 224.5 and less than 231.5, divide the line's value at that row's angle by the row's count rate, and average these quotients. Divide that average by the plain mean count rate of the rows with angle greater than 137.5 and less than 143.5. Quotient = 0.0255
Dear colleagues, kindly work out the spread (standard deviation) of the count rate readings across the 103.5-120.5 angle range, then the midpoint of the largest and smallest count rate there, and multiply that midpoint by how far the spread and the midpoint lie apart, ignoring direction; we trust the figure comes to 1909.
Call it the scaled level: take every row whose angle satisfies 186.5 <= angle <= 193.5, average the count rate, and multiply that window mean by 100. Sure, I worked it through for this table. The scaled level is 4416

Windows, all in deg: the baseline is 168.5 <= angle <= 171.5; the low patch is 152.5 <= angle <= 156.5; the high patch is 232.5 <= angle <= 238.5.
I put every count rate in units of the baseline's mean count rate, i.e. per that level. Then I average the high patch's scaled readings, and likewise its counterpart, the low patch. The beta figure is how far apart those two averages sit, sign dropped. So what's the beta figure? 0.26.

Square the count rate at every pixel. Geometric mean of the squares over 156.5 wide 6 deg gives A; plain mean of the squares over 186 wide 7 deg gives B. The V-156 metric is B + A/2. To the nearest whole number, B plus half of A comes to 2832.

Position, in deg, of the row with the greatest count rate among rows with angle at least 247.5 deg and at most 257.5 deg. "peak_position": 248.0 deg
